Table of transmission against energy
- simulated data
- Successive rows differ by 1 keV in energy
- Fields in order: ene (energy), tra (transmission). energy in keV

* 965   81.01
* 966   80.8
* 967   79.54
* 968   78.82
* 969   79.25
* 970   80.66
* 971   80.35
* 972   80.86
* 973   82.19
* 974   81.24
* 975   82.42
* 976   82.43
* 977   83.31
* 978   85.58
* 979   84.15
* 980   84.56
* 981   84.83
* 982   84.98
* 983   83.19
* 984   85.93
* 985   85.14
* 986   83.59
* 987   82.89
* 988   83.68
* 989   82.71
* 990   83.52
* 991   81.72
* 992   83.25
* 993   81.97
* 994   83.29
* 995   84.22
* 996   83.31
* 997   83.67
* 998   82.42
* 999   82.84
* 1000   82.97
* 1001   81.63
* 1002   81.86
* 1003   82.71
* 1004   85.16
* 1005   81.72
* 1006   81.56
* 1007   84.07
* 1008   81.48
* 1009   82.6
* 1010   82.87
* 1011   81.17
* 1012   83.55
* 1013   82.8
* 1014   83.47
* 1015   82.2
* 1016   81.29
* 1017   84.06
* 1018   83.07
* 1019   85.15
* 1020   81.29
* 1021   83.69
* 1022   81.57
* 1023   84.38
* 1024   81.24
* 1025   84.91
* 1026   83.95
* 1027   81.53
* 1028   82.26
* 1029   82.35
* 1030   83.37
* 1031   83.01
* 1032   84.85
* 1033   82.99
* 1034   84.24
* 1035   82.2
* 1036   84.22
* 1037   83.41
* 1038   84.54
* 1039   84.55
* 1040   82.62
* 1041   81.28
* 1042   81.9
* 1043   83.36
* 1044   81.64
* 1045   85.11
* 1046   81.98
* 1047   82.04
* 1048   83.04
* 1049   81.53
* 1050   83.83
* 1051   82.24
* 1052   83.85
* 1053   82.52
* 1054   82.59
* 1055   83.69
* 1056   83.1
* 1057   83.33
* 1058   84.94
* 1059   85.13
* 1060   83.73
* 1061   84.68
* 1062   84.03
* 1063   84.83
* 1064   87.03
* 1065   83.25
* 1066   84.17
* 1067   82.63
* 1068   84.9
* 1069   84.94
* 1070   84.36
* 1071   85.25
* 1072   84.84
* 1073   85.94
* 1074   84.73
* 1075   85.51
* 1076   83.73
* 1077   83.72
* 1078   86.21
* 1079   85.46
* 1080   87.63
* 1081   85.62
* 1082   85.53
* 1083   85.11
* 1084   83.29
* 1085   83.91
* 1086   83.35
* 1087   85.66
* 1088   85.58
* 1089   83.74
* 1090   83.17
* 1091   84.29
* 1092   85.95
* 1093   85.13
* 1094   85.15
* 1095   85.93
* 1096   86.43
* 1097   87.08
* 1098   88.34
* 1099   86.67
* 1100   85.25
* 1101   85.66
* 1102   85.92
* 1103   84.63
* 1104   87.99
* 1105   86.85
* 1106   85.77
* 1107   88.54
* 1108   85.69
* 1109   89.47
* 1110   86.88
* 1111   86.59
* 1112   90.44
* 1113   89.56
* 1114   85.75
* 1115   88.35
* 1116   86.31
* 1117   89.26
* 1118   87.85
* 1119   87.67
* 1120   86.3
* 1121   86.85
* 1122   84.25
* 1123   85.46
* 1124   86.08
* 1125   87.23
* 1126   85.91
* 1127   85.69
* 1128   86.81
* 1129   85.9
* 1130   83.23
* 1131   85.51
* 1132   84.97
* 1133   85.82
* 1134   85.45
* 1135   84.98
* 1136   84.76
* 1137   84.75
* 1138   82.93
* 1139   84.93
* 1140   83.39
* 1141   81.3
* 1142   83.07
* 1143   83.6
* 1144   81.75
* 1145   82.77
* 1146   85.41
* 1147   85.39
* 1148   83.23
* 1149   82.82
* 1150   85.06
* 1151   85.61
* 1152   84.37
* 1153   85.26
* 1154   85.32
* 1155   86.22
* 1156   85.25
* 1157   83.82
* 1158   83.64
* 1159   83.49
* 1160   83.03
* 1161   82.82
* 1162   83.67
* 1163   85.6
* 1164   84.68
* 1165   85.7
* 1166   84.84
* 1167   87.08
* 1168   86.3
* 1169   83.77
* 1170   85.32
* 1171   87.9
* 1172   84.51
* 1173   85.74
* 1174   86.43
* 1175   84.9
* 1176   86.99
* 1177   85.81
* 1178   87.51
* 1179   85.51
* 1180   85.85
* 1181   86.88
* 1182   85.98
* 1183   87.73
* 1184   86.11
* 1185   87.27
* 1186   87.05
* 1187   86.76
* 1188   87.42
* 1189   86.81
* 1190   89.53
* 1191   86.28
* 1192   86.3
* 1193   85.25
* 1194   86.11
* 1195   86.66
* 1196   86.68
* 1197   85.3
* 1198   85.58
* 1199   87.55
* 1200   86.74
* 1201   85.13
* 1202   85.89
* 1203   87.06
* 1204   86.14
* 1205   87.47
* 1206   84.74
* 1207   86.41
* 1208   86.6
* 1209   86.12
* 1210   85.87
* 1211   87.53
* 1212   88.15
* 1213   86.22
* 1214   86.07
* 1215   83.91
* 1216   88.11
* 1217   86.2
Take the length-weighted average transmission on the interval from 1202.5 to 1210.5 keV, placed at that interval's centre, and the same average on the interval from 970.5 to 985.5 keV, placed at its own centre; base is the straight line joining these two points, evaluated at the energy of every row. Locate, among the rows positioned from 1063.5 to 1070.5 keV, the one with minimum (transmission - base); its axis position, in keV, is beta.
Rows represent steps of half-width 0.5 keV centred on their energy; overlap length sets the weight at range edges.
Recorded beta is 1067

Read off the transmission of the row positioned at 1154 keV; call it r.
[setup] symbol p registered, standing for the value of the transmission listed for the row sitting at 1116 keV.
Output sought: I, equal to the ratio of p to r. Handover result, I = 1.01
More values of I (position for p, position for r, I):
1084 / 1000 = 1.00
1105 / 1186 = 1.00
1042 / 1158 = 0.98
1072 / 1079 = 0.99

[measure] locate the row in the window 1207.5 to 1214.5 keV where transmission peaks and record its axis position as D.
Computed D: 1212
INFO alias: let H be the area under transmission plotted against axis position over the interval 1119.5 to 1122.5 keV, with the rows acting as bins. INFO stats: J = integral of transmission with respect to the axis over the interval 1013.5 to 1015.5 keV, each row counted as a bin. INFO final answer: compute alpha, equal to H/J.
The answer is 1.6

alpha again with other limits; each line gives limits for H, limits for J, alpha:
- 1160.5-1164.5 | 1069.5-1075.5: 0.7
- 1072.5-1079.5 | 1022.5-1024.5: 3.6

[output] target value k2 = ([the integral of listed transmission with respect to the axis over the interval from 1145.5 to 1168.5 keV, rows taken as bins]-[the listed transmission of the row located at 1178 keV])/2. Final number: 931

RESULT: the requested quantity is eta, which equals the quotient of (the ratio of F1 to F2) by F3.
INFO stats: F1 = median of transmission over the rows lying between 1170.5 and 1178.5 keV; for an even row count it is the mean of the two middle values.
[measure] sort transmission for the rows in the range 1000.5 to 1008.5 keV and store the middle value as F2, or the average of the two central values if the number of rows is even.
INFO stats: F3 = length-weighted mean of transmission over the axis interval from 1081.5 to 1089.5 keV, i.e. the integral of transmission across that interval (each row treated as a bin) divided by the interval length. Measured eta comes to 0.0125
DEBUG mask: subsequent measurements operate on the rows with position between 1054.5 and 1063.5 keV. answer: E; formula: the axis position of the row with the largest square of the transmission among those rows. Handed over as 1059 keV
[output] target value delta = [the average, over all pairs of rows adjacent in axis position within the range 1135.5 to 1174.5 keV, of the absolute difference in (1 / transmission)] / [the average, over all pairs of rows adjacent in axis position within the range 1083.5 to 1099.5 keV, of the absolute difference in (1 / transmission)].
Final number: 1.3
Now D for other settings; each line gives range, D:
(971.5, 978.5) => 978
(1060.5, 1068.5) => 1064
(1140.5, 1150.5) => 1146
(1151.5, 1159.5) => 1155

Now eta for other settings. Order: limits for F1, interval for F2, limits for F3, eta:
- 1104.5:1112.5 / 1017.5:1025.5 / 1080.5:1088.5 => 0.0123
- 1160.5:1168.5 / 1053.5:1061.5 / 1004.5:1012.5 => 0.0124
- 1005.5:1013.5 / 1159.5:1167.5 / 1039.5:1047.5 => 0.0118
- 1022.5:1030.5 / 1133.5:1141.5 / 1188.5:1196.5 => 0.0113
